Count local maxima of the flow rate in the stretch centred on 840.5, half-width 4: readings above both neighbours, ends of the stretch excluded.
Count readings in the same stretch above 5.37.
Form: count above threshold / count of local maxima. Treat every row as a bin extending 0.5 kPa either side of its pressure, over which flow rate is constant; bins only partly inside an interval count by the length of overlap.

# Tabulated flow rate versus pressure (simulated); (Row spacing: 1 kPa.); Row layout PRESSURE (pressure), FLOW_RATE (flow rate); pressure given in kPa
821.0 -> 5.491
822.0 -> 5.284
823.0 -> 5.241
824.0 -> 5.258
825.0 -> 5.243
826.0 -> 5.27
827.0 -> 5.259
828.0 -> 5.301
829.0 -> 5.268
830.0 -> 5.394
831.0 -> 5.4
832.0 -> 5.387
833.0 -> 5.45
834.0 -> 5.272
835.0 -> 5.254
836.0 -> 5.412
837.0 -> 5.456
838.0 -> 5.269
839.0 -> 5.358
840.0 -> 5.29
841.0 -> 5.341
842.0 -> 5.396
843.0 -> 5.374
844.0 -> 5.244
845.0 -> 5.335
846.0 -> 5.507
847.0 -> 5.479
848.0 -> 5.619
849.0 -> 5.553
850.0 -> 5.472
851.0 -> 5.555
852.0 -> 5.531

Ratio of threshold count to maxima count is 1.5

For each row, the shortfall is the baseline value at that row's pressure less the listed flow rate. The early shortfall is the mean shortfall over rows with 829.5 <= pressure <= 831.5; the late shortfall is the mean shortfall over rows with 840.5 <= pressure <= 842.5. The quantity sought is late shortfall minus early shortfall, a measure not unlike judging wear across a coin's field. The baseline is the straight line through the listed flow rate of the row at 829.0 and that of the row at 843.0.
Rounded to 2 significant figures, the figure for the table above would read 0.11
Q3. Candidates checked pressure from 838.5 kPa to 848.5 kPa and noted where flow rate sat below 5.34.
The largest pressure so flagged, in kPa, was 845.0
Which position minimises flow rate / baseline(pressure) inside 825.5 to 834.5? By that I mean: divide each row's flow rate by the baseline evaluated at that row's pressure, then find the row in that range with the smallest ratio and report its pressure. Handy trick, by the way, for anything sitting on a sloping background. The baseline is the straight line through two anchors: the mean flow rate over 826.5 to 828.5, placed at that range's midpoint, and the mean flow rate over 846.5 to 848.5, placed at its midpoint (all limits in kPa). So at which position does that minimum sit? 834.0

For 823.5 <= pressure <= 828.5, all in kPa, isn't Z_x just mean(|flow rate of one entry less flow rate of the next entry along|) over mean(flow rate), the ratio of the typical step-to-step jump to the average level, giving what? 0.0045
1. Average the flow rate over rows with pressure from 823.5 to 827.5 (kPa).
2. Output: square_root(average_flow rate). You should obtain 2.29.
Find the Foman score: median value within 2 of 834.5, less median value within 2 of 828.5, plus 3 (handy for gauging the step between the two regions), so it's 3.06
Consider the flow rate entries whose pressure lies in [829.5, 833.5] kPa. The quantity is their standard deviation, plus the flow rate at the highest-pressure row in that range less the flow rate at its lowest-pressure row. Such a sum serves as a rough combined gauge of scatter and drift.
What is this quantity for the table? 0.08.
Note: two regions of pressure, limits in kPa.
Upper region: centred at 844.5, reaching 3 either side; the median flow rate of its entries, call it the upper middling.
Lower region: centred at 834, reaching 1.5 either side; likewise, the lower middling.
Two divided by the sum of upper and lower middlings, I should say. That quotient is 0.188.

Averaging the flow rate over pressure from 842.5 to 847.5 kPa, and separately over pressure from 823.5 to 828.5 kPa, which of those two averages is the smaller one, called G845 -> 5.27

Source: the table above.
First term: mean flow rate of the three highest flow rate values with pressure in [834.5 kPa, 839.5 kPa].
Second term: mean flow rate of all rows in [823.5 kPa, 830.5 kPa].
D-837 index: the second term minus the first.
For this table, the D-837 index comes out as -0.12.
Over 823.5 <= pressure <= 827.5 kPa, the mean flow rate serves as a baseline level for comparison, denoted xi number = 5.26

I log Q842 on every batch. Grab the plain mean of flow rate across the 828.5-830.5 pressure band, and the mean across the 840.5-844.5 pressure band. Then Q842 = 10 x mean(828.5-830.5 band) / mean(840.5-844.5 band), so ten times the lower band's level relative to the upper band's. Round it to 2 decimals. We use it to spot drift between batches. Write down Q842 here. 9.99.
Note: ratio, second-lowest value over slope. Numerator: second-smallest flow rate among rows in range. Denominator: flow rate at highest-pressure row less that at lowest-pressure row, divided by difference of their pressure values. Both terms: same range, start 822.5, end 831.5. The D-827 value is 264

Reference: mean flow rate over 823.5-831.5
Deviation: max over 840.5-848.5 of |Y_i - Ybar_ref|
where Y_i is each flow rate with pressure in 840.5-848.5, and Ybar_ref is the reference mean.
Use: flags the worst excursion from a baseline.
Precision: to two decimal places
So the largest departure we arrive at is 0.32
